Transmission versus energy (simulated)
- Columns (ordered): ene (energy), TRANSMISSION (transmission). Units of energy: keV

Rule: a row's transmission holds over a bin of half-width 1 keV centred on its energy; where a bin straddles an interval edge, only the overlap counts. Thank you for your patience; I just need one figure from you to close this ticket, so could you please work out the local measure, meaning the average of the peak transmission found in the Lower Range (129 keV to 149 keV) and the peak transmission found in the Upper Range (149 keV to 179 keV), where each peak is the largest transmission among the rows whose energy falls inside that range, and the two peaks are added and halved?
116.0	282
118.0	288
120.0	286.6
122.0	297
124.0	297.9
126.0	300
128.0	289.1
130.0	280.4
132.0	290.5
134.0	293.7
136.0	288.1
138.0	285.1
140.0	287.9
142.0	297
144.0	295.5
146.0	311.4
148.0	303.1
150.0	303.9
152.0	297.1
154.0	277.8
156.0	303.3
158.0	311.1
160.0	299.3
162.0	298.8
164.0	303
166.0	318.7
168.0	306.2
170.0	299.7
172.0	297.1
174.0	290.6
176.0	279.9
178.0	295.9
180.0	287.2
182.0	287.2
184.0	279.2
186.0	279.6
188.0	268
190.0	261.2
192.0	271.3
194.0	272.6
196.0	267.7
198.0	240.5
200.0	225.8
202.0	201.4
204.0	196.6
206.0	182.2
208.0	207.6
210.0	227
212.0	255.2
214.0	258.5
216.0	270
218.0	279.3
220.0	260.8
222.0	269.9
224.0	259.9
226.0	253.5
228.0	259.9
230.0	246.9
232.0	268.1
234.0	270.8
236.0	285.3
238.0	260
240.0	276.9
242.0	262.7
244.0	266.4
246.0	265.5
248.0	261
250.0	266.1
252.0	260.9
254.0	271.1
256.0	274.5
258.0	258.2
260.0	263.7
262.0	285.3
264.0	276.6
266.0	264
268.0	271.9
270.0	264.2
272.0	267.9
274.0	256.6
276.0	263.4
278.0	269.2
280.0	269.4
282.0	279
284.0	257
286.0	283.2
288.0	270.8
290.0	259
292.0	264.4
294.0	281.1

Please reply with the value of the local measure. 315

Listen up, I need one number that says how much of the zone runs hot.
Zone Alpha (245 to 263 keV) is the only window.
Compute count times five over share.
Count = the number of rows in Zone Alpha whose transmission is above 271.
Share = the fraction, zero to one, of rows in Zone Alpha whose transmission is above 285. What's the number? 135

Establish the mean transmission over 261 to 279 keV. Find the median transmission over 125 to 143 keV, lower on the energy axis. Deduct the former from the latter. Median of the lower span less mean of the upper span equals 20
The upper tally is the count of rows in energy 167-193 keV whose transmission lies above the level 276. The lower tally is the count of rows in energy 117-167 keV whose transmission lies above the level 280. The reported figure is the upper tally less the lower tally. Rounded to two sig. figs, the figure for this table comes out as -14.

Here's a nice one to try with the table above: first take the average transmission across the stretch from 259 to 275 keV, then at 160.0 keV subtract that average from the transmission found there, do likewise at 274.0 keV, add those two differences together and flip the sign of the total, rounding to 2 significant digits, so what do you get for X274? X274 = -18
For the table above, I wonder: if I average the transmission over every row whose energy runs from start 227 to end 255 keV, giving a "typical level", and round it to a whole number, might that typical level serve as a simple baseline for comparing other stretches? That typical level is 266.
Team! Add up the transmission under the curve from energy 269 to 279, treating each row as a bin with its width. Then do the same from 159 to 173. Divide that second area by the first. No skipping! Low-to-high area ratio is 1.6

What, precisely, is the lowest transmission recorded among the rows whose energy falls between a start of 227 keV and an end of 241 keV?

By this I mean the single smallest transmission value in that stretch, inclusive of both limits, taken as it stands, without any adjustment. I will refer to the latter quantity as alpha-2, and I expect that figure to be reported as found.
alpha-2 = 246.9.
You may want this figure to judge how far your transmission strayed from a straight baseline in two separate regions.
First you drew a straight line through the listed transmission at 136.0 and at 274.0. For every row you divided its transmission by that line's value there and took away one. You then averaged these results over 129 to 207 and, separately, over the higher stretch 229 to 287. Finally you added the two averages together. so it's 0.03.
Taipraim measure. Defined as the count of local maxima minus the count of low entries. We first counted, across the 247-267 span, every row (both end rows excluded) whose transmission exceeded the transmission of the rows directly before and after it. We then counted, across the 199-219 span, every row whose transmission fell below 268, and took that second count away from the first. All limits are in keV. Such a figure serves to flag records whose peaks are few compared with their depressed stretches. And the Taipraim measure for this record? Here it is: -5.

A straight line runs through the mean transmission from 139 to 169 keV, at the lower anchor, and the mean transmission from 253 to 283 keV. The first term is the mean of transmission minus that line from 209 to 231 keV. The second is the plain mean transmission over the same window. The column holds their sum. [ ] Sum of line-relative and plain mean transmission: 234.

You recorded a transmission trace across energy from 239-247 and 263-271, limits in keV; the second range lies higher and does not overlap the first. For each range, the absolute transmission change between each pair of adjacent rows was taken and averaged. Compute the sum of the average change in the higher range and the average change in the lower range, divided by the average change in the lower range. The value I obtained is 2.50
